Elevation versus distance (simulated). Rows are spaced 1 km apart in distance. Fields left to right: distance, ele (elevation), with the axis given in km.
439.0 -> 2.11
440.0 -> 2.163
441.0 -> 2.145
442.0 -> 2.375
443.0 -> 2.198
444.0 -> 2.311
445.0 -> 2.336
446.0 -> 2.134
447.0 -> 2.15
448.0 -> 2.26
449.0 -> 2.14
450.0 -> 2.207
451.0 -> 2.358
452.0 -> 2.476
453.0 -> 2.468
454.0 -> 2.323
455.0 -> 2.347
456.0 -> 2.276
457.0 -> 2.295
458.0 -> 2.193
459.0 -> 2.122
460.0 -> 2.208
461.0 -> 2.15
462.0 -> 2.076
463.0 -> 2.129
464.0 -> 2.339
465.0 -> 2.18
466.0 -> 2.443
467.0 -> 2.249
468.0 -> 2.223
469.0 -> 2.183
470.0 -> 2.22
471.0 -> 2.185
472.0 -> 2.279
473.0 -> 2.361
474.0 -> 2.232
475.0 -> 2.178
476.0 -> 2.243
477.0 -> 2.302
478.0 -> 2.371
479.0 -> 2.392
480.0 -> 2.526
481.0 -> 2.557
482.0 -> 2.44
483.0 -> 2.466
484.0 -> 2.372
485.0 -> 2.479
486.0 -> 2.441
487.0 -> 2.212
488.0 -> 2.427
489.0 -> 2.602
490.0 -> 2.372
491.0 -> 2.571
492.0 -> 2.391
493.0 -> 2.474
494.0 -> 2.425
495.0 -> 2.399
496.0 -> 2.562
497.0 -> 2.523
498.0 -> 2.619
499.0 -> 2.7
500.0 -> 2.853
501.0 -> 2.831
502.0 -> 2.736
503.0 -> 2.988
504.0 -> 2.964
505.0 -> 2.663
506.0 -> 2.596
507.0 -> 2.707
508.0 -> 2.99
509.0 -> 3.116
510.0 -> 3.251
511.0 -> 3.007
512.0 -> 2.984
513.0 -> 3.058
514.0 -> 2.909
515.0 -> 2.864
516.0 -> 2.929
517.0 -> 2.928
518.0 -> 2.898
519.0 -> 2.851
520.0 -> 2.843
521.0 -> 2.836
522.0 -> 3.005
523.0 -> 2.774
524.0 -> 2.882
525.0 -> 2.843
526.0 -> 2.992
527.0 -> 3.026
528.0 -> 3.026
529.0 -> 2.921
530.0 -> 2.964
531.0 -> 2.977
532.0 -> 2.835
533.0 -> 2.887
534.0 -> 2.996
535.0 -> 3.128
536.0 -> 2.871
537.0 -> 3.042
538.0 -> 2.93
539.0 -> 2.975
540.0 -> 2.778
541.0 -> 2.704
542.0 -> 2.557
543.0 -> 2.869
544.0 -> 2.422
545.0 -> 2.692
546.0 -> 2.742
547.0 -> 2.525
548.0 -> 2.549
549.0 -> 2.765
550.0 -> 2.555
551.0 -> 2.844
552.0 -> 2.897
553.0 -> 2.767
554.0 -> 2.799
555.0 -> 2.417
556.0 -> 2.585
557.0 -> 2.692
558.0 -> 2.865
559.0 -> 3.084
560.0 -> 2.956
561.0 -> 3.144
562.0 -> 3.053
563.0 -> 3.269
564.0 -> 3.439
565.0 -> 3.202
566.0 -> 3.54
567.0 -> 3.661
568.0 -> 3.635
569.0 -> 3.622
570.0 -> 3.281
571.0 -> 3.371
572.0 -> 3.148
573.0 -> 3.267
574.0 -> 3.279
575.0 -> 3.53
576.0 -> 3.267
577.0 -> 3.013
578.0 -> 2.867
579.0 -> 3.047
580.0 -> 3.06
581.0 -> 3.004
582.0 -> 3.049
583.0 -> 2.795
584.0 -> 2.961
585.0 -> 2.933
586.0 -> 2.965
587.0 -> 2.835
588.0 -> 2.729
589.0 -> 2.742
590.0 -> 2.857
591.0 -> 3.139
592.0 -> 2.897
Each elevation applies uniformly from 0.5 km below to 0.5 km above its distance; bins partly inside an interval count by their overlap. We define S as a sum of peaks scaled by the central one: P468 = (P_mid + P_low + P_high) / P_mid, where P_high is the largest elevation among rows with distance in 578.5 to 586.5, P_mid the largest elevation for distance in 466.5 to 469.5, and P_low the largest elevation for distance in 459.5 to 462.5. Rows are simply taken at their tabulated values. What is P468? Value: 3.3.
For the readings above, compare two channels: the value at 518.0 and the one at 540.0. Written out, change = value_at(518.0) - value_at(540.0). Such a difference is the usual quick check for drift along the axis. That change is 0.12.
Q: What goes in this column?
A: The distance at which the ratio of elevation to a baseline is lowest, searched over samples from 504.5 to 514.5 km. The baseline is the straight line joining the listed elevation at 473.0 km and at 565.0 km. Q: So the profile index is 506.0 km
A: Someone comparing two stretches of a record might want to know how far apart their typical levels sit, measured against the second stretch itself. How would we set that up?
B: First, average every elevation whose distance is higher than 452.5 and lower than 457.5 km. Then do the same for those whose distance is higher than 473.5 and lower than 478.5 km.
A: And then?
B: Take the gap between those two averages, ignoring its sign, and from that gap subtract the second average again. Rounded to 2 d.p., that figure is -2.19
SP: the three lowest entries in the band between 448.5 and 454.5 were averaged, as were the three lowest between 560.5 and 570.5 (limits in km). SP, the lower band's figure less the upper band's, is -0.91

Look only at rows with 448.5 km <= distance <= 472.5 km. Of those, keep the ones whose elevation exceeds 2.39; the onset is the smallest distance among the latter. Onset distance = 452.0 km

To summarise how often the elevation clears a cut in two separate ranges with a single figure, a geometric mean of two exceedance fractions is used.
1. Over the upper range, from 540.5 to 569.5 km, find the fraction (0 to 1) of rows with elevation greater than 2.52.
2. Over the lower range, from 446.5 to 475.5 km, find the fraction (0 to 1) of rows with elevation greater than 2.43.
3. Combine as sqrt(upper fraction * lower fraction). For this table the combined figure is 0.31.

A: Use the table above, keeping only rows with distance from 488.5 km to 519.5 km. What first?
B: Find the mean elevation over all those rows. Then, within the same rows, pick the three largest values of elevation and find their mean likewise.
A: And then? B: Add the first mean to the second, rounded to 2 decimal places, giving 5.91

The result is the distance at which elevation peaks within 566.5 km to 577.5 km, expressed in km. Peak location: 567.0 km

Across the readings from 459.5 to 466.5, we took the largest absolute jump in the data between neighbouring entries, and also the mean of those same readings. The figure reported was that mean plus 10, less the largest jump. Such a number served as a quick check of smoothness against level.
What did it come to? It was 12.0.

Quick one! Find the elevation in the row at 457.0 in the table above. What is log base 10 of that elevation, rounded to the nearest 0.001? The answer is 0.361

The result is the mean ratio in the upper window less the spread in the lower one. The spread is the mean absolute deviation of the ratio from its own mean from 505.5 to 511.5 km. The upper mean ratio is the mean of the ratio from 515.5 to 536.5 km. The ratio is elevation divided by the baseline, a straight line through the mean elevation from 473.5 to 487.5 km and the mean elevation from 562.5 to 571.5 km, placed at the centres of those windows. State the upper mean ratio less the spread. 0.930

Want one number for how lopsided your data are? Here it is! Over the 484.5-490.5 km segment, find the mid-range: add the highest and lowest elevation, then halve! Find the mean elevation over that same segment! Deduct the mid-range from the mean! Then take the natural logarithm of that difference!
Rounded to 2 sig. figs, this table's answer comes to -4.2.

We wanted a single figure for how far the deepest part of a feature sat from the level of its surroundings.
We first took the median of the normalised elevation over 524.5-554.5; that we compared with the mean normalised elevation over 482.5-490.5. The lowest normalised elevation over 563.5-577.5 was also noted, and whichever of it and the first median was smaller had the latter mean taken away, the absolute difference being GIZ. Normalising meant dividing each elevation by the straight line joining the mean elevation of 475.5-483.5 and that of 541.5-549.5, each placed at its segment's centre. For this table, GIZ 0.10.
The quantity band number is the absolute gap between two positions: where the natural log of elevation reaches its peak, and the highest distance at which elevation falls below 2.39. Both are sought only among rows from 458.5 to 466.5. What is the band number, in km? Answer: 1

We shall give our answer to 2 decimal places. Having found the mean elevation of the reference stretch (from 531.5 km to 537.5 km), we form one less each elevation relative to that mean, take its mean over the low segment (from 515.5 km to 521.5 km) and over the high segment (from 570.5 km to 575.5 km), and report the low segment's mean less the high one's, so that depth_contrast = 0.15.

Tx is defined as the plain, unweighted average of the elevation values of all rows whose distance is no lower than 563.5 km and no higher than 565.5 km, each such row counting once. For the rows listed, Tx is 3.32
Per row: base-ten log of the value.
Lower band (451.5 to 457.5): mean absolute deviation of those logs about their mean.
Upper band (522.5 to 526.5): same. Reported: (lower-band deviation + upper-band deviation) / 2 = 0.0114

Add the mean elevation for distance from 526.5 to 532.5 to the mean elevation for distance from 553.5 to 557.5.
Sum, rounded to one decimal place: 5.6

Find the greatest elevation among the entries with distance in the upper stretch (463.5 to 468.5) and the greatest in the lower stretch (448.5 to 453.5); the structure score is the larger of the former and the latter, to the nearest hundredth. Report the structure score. 2.48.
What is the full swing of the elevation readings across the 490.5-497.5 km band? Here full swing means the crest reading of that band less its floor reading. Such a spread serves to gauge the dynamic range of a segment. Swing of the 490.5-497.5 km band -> 0.18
